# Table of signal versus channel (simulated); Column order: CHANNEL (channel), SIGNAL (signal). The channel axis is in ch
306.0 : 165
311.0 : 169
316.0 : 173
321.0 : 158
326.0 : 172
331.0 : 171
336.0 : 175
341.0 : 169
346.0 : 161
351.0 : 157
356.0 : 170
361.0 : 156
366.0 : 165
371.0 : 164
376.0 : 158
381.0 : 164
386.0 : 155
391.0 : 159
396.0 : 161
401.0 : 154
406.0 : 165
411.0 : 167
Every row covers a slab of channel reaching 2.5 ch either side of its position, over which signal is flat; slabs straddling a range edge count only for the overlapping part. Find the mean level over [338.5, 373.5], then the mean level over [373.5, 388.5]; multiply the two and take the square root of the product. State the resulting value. 161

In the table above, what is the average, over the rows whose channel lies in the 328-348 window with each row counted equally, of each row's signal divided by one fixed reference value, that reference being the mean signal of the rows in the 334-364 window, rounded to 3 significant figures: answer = 1.03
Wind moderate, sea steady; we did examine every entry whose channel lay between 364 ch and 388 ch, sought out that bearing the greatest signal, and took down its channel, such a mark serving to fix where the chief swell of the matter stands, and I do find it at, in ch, 366.0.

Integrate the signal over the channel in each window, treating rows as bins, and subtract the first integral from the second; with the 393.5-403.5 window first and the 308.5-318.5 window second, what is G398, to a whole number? 135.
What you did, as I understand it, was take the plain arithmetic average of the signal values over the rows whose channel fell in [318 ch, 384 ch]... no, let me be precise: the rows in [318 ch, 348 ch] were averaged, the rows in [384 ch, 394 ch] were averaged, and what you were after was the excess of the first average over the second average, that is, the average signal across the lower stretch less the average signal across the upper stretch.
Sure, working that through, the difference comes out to 11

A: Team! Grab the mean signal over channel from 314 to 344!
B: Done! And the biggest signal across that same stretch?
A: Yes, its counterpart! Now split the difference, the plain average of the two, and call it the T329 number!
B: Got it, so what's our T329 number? 172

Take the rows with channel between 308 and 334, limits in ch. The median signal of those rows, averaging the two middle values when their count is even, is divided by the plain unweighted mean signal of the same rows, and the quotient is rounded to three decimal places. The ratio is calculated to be 1.014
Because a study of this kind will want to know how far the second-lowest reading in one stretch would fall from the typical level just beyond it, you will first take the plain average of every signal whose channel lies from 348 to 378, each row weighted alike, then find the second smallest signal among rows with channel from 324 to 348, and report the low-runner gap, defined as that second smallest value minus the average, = 7.3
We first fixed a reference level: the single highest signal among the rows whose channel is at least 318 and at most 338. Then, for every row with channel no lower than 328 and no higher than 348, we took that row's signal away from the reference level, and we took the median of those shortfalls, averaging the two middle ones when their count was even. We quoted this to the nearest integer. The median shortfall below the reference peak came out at 5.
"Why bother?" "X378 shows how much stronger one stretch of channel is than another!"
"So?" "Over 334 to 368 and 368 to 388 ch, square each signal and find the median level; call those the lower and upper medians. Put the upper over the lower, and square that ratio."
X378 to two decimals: 0.91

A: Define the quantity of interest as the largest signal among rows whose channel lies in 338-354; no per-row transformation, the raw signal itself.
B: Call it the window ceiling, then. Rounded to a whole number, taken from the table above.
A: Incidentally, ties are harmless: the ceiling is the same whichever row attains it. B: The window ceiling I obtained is 169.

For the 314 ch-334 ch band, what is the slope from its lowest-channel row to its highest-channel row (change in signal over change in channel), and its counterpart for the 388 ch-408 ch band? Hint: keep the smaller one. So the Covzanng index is -0.1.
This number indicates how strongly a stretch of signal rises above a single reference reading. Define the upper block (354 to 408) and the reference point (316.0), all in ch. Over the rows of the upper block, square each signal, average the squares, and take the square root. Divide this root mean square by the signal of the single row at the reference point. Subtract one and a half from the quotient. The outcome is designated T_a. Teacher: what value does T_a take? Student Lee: -0.569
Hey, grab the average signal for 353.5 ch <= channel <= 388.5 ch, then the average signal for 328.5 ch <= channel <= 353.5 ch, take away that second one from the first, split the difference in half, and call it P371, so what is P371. -2.4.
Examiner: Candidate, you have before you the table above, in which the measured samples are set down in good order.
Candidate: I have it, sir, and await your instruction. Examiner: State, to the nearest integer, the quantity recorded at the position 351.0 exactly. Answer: 157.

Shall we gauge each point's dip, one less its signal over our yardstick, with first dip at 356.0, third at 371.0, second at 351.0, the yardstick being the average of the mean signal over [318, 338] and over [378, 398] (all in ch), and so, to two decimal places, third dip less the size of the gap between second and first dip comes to -0.08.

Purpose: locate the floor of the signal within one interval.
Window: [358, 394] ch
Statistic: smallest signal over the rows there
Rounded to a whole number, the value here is 155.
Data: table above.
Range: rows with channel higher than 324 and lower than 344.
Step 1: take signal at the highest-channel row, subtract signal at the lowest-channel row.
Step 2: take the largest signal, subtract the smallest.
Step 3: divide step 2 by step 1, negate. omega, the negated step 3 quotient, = 2.0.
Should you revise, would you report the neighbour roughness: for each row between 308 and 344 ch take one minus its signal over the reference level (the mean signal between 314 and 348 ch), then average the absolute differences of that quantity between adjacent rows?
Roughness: 0.0435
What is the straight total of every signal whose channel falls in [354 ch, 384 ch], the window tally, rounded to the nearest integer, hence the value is 977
